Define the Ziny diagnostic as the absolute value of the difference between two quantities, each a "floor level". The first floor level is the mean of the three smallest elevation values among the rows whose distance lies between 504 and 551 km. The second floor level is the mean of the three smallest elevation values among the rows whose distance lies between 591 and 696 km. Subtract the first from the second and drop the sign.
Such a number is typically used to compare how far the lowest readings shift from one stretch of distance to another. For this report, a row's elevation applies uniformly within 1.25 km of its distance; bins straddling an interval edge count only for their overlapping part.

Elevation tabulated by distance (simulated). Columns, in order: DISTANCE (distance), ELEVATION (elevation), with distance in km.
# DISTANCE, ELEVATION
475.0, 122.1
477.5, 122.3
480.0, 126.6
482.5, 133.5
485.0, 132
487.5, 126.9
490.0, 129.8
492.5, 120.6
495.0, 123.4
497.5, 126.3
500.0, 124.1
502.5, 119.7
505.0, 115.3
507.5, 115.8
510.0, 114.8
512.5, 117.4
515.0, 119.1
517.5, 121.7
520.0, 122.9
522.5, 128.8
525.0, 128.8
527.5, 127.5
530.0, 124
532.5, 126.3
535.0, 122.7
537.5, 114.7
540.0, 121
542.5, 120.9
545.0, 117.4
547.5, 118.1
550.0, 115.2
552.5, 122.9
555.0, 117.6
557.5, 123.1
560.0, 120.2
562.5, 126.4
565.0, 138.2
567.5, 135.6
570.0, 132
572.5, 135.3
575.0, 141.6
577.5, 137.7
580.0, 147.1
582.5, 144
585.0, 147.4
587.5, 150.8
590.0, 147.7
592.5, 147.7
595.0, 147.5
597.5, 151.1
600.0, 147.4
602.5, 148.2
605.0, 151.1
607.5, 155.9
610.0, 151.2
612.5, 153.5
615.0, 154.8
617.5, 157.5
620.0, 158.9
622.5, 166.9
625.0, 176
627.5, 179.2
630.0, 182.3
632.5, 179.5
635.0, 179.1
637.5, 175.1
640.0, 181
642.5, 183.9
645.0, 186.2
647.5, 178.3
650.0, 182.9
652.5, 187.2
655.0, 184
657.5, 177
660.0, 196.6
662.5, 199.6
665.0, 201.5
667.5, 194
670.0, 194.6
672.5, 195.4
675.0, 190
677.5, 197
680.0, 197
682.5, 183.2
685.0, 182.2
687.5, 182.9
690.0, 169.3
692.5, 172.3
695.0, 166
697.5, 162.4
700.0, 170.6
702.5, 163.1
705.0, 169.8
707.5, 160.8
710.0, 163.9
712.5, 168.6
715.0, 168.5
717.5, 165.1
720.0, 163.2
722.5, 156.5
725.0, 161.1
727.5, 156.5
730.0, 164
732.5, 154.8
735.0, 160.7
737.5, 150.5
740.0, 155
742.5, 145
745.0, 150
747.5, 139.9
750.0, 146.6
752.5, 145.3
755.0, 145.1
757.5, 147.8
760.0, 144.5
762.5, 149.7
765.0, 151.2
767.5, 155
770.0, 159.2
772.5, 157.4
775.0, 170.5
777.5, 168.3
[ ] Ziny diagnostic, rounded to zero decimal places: 33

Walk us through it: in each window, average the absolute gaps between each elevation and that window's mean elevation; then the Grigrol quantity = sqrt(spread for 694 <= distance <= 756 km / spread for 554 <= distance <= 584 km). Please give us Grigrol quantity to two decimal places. 0.98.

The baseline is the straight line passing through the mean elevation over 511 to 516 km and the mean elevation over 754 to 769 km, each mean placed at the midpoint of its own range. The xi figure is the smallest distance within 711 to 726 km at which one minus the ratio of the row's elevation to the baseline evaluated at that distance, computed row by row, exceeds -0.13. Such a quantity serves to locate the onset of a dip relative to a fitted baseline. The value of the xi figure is 722.5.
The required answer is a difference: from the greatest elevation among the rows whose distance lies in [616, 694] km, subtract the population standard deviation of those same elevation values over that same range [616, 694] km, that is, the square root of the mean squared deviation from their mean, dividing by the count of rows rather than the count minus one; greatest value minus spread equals 191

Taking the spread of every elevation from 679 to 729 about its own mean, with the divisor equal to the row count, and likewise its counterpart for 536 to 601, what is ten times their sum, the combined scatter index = 226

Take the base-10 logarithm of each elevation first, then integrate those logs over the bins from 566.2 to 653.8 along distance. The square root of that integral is 14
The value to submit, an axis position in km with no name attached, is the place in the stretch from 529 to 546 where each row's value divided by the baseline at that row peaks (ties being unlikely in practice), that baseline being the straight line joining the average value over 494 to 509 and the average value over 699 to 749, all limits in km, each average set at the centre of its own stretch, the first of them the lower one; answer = 532.5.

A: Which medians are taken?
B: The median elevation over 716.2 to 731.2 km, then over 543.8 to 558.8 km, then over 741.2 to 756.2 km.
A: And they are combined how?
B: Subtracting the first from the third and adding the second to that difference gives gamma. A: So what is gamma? 101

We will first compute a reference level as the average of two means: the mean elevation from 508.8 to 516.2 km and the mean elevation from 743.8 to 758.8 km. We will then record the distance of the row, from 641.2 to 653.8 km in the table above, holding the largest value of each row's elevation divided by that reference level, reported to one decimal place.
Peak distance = 652.5 km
